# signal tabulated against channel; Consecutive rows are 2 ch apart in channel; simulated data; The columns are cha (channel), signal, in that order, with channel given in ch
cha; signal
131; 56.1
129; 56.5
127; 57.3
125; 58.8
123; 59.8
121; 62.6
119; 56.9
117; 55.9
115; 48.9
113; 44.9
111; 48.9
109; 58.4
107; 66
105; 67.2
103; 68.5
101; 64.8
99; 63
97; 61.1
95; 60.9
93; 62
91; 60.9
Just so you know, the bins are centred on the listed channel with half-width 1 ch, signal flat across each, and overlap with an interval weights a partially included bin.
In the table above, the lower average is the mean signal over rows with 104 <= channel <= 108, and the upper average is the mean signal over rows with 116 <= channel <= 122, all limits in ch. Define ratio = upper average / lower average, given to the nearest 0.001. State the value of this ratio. 0.878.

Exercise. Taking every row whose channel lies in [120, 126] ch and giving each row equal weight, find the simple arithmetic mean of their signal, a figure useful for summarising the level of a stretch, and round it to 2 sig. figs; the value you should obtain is 60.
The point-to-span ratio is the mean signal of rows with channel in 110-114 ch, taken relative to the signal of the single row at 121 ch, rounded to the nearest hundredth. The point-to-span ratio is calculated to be 0.75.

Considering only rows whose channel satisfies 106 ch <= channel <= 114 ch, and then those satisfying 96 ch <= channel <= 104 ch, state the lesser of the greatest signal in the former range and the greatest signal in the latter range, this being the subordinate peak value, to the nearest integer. 66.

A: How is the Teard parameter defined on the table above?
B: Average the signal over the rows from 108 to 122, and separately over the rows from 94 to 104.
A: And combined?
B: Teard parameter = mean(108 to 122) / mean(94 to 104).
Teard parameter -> 0.84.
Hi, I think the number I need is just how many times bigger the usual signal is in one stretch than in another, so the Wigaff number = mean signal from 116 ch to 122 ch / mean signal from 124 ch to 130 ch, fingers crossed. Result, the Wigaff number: 1.02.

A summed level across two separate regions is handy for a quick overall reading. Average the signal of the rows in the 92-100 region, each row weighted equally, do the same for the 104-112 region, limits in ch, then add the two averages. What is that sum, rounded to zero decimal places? 122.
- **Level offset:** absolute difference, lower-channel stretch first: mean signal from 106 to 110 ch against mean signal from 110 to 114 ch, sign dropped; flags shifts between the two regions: 15.3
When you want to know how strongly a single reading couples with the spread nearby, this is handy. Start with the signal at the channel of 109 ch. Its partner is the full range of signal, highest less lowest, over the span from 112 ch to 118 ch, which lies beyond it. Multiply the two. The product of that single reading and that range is 642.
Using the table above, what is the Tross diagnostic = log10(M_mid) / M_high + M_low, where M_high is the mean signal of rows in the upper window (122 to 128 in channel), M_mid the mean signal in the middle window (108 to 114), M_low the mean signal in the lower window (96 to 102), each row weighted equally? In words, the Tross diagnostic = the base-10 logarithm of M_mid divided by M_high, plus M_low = 63.0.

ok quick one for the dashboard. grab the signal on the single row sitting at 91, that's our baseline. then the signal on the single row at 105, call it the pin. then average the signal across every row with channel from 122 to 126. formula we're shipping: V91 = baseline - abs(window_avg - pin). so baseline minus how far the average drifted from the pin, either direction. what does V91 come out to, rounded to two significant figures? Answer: 53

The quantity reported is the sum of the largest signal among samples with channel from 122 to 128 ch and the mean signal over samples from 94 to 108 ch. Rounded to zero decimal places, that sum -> 124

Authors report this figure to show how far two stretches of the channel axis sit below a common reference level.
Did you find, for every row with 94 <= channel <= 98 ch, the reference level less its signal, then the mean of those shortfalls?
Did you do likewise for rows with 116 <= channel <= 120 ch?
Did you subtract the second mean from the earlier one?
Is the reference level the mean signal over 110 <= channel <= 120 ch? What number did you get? -5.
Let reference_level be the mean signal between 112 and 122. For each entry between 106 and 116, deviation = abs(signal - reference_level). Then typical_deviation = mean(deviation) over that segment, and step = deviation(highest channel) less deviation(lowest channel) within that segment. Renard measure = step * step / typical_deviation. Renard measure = 7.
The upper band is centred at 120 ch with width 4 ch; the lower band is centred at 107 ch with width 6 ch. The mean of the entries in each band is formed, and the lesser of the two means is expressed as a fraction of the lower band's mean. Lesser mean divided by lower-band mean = 0.94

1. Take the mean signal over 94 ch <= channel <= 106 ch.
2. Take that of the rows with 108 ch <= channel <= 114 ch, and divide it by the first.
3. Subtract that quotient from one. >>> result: 0.21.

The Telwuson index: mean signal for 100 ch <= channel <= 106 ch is 67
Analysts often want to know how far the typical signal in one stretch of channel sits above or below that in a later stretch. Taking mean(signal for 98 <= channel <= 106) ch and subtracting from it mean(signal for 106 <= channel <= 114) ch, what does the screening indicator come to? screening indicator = 11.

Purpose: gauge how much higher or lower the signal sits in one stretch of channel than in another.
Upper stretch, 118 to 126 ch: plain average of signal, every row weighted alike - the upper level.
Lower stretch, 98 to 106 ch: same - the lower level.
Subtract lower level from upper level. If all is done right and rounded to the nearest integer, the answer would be -6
